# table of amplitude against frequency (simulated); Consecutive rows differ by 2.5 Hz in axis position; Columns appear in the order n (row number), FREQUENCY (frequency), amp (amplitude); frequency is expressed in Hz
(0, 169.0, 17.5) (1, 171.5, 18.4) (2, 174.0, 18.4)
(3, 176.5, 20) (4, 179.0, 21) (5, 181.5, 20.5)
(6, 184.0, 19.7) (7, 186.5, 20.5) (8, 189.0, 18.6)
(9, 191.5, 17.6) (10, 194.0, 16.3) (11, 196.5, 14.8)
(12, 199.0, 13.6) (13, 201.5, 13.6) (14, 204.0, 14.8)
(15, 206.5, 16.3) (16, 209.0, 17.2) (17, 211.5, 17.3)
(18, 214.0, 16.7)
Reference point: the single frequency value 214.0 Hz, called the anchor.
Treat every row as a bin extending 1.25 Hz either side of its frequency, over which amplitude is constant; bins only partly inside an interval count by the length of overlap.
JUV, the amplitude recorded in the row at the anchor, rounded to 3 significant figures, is 16.7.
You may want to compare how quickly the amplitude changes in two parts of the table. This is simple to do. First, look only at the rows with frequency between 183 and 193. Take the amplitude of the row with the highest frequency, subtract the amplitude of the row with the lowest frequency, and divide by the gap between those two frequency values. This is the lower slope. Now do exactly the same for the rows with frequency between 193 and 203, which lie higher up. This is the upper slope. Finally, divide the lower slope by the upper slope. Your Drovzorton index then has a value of 0.78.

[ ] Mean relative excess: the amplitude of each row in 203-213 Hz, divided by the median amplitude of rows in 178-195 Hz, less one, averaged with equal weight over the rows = -0.17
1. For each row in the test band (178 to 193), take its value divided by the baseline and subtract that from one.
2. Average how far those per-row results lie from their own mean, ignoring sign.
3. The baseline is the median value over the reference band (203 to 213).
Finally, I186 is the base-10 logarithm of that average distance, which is -1.21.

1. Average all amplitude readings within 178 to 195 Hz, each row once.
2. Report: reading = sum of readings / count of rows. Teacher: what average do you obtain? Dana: 19.2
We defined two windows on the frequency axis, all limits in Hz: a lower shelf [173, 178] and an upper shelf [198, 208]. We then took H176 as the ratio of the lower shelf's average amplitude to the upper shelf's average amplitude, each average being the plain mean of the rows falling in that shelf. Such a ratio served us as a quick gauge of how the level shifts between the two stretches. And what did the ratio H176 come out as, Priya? 1.32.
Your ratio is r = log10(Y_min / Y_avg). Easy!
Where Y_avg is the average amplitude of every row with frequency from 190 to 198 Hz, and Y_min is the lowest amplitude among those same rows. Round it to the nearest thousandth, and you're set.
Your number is -0.040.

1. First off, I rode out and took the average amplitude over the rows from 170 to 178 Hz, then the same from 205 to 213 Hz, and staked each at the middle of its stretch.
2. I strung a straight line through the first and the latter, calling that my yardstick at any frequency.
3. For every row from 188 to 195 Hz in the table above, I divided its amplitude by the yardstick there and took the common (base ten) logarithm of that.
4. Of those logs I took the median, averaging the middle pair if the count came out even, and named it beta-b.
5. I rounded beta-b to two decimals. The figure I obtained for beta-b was -0.01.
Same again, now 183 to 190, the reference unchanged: 0.03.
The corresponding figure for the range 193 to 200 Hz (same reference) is -0.08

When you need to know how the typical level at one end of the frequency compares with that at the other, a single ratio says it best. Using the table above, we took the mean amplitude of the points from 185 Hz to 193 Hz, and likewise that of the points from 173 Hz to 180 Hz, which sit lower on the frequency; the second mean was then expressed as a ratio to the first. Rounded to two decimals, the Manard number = 1.05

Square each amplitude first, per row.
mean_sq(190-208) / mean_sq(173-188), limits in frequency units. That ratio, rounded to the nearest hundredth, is 0.59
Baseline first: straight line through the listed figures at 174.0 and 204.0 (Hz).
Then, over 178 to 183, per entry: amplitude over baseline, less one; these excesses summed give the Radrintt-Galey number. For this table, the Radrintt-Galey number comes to 0.35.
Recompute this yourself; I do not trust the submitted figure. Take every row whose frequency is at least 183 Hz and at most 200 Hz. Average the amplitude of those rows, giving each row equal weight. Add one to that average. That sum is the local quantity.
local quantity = 18.3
